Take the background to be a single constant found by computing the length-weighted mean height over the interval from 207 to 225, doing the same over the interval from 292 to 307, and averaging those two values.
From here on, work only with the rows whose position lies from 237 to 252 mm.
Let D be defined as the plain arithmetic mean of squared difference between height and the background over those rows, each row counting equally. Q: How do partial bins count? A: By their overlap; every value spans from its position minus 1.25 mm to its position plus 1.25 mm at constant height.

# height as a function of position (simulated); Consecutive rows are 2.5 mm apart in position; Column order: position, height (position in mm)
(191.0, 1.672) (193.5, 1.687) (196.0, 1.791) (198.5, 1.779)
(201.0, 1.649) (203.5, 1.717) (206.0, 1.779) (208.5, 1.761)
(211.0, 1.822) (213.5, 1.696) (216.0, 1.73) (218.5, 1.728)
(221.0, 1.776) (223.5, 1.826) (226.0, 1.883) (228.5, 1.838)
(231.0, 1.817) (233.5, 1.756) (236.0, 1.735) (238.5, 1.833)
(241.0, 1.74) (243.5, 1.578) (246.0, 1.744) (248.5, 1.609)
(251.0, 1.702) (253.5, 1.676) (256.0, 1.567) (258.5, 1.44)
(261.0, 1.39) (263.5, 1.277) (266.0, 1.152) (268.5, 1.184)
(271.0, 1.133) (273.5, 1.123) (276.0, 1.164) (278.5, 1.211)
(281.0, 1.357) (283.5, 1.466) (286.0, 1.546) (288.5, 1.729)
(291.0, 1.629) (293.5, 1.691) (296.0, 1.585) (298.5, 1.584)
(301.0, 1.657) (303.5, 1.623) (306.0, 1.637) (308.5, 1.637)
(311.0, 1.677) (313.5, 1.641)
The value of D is 0.007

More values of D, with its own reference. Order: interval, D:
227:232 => 0.017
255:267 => 0.130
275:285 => 0.172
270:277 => 0.311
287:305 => 0.005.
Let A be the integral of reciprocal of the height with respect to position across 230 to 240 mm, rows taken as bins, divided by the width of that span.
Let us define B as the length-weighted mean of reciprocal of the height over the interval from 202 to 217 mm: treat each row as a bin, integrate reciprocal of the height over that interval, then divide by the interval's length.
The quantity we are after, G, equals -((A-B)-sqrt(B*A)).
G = 0.577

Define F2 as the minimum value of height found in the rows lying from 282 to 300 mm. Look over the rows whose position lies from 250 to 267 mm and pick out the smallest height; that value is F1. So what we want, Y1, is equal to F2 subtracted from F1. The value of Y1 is -0.3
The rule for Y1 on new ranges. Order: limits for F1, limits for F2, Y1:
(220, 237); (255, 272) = 0.6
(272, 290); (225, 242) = -0.6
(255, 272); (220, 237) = -0.6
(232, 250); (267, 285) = 0.5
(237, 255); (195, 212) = -0.1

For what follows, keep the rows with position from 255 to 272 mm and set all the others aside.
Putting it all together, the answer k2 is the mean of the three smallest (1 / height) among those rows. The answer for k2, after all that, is 0.684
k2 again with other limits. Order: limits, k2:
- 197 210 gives 0.564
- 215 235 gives 0.541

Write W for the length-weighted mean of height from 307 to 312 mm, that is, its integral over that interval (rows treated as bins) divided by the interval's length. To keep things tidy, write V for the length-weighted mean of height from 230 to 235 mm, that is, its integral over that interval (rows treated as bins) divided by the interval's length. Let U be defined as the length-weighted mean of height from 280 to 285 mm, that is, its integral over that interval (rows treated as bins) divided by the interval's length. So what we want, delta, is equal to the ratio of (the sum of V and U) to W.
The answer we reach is 1.94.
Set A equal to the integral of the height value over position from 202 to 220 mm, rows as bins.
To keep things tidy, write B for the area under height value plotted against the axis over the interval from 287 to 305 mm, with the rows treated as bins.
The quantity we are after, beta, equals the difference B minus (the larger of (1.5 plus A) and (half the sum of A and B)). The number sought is -3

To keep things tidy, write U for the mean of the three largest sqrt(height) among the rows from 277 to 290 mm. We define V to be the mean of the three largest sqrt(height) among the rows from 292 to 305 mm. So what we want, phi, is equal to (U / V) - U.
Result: -0.28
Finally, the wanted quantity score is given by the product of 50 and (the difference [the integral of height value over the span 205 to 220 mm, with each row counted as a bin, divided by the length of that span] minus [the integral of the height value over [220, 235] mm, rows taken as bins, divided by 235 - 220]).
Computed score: -3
